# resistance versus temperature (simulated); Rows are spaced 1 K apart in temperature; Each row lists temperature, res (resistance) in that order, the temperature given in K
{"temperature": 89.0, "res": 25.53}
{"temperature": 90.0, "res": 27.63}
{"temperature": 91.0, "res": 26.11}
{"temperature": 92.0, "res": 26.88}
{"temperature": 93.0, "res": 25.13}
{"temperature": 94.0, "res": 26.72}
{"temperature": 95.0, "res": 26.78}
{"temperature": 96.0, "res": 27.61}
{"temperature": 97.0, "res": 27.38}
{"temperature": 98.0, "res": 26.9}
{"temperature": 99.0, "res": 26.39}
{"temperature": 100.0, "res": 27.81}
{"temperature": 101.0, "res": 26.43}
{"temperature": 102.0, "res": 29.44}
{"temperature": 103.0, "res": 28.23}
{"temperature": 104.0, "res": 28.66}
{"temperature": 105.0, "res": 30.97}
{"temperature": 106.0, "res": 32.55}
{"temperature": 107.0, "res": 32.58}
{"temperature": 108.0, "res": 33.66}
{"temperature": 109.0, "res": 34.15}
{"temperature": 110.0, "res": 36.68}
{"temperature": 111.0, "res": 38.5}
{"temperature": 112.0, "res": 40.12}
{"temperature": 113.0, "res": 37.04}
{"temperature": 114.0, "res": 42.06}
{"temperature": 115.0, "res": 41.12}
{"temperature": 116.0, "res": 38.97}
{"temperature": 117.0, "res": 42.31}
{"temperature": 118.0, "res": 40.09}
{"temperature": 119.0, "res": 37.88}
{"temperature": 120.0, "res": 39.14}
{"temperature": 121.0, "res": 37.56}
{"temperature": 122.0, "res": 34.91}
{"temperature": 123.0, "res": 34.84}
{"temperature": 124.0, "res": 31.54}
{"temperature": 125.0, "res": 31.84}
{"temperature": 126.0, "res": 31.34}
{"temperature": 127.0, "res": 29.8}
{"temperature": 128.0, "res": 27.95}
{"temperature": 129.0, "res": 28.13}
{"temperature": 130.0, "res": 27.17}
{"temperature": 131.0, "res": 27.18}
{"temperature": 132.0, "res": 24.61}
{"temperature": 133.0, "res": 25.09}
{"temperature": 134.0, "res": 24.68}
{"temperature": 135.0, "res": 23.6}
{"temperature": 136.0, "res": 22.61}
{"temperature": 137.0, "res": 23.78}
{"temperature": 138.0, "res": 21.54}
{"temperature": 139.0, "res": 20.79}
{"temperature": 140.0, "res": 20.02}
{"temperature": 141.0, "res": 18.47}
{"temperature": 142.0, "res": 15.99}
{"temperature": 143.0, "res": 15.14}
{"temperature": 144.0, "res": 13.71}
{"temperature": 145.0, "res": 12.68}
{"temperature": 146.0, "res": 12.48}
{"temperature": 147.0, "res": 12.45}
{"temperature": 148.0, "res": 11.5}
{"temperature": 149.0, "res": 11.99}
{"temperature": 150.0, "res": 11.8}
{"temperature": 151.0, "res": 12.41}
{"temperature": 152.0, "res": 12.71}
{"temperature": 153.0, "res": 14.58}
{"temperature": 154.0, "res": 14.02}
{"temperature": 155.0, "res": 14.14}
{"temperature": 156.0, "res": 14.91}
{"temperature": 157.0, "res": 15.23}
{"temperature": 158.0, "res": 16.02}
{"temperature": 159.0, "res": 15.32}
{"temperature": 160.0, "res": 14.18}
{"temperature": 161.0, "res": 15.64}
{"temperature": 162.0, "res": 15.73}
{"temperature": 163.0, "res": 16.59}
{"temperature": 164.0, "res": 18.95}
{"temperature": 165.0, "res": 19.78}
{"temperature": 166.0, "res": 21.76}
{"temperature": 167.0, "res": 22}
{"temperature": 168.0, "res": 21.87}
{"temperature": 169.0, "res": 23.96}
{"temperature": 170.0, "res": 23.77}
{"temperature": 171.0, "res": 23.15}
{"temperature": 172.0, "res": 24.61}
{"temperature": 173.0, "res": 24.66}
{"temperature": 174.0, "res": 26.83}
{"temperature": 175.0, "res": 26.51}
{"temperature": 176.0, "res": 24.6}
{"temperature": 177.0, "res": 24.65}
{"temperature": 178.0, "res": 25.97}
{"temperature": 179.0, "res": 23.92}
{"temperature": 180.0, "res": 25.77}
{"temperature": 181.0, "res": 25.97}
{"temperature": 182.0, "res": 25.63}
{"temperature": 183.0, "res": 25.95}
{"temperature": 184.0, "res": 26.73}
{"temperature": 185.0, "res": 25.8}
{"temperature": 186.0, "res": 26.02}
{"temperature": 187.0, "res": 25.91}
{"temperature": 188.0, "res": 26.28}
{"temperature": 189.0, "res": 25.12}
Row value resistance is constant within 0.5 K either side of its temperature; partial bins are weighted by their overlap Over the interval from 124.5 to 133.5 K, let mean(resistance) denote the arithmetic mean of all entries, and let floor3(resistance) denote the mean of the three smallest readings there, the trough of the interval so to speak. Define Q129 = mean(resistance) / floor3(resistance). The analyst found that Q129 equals 1.10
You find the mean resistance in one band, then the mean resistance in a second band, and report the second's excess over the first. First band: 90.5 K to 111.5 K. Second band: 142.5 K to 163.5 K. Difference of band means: -16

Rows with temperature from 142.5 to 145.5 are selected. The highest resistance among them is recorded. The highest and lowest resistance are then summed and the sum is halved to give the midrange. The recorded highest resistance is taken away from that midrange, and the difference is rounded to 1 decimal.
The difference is -1.2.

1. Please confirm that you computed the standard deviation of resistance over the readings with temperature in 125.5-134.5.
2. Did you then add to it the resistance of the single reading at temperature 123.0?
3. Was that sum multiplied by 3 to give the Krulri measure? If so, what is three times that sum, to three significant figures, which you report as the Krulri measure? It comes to 111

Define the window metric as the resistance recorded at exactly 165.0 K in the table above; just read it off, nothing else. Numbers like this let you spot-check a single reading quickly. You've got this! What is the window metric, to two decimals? 19.78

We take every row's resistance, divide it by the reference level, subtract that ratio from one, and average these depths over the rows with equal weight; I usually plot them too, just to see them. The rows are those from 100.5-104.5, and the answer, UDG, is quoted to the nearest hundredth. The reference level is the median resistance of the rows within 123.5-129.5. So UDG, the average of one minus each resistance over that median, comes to 0.08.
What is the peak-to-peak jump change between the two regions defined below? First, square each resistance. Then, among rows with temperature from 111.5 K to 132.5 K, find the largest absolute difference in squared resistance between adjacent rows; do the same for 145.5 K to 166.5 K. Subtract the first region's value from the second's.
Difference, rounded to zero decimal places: -313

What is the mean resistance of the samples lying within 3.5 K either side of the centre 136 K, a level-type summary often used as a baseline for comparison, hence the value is 23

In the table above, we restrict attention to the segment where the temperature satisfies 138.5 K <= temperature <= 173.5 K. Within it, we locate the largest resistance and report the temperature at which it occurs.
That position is 173.0 K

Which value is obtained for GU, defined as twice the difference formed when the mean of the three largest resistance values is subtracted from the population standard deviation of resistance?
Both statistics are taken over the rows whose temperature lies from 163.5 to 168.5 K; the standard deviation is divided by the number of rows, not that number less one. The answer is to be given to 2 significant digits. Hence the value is -41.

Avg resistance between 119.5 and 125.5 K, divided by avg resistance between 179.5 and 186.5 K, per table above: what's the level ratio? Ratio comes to 1.35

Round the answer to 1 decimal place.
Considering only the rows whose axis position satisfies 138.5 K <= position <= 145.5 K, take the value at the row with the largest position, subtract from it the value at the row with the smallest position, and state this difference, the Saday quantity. -8.1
